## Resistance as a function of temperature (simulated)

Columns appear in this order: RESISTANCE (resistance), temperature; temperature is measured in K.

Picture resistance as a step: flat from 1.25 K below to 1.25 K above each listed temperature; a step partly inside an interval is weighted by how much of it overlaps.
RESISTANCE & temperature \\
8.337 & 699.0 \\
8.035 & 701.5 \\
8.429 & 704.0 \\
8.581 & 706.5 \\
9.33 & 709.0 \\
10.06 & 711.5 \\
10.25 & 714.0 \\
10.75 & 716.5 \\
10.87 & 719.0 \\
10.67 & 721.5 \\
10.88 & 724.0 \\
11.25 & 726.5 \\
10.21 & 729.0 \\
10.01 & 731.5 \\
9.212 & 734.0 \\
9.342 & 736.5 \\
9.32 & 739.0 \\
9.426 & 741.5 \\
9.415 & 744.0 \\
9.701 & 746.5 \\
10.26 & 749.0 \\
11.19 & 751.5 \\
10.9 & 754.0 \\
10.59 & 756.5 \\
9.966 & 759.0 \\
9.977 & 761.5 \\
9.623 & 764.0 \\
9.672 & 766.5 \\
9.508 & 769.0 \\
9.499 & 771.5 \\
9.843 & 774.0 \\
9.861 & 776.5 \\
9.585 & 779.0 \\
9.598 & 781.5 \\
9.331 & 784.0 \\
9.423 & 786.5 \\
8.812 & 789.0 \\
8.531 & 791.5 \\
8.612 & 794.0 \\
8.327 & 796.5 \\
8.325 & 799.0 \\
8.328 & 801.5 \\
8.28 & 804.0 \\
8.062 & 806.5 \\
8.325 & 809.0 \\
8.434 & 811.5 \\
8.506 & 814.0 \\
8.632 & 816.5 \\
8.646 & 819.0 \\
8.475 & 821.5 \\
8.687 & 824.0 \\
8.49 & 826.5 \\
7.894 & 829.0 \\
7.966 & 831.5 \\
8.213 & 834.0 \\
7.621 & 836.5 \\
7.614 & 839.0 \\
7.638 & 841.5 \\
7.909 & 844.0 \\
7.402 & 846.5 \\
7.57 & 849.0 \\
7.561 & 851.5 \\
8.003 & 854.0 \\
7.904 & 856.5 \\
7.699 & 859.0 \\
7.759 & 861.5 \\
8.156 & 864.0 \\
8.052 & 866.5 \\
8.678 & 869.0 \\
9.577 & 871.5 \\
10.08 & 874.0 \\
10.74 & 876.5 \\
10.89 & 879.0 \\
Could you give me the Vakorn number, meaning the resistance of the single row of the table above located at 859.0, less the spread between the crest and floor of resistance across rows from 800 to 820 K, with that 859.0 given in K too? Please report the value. 7.1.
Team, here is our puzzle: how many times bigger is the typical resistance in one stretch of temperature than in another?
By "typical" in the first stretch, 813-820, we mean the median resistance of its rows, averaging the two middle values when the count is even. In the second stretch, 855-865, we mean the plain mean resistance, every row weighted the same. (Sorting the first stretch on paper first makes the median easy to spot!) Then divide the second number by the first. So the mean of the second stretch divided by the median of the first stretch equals 0.91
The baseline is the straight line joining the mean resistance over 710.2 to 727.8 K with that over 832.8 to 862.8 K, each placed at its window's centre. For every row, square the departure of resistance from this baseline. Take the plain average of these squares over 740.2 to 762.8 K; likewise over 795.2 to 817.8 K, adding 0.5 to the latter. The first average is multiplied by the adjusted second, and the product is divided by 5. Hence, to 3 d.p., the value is 0.068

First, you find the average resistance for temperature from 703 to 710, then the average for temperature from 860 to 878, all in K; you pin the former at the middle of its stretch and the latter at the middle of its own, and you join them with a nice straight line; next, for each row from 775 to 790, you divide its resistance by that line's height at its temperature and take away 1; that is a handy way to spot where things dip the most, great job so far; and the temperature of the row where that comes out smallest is 789.0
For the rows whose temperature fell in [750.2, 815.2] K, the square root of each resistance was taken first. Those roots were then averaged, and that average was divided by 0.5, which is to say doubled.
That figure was 6.08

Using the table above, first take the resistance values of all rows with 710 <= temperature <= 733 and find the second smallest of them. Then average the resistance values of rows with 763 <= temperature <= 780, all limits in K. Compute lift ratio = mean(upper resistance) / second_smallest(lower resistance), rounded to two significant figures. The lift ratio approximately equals 0.96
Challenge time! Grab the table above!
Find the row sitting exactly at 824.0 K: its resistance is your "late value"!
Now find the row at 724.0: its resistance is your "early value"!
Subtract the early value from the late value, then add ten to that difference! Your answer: 7.8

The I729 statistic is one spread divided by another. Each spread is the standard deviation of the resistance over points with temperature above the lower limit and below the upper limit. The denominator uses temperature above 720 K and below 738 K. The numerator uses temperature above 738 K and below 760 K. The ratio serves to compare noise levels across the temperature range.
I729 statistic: 0.9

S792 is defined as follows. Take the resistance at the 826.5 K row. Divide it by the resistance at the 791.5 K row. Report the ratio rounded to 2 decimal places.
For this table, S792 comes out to 1.00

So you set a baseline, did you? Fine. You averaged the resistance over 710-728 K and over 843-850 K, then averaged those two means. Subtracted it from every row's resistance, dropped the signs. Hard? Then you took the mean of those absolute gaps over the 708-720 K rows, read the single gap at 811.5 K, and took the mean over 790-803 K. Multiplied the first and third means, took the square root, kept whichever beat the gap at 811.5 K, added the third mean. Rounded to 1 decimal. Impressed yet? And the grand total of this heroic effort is 1.6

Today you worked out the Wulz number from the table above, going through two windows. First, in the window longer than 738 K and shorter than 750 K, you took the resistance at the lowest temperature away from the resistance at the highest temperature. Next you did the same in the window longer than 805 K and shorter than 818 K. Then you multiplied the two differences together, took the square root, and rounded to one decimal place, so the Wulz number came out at 0.7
